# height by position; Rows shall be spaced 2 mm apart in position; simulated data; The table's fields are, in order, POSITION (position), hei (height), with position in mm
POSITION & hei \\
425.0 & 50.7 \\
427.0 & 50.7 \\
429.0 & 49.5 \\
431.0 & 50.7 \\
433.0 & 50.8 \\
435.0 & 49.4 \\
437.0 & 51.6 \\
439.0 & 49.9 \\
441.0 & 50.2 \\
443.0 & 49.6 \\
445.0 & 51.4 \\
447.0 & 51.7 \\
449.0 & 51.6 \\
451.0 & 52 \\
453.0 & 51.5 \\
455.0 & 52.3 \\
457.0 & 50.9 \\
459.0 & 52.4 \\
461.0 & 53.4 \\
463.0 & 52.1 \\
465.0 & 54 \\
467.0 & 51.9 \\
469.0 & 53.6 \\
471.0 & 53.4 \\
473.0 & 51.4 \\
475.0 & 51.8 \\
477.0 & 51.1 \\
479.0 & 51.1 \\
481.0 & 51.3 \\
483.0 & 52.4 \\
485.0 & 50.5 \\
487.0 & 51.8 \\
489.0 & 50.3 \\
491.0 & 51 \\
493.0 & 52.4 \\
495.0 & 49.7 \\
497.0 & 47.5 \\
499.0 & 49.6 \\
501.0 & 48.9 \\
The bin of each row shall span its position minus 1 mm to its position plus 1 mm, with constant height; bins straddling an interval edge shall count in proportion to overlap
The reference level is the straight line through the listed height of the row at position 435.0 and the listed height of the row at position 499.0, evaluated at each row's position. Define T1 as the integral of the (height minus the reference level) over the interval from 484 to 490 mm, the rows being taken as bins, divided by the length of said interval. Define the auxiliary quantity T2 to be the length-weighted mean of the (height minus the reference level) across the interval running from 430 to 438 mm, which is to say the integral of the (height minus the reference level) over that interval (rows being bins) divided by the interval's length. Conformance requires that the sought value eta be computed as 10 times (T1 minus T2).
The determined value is 1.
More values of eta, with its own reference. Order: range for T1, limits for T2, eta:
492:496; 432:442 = 5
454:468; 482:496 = 14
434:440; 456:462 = -19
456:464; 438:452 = 12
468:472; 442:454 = 21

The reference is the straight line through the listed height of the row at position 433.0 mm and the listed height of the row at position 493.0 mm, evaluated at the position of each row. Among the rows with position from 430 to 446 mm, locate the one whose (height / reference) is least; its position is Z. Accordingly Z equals 443.0 mm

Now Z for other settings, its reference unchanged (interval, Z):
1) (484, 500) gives 497.0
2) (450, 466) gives 457.0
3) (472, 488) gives 485.0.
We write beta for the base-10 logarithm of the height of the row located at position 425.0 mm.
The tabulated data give 1.71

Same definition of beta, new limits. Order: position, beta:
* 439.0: 1.70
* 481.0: 1.71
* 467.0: 1.72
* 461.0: 1.73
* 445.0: 1.71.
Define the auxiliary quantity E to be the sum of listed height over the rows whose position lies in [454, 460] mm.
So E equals 156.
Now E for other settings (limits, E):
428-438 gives 252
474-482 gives 205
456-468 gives 315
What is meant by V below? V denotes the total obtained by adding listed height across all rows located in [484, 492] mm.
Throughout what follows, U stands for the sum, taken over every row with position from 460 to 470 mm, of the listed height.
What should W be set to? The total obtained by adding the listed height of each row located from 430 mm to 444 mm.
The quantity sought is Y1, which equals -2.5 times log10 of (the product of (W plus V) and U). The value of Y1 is -12.9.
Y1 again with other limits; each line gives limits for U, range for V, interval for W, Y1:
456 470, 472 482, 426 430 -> -12.8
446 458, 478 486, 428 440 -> -13.0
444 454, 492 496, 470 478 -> -12.3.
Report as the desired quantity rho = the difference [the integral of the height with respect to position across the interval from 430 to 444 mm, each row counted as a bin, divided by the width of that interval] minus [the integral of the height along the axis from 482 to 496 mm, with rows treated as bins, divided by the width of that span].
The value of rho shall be -0.8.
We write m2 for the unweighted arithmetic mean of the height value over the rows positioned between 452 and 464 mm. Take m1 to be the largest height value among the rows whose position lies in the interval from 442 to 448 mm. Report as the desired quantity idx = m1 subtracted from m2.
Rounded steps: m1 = 51.7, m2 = 52.1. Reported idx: 0.4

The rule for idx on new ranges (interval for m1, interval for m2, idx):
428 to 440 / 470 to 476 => 0.6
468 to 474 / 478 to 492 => -2.4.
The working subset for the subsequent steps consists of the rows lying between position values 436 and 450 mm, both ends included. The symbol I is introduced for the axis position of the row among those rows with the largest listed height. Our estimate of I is 447.0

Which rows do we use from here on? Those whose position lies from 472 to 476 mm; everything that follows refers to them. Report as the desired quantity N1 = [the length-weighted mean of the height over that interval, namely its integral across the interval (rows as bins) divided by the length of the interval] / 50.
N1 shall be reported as 1.03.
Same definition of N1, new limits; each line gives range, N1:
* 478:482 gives 1.02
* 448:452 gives 1.04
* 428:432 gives 1.00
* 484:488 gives 1.02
